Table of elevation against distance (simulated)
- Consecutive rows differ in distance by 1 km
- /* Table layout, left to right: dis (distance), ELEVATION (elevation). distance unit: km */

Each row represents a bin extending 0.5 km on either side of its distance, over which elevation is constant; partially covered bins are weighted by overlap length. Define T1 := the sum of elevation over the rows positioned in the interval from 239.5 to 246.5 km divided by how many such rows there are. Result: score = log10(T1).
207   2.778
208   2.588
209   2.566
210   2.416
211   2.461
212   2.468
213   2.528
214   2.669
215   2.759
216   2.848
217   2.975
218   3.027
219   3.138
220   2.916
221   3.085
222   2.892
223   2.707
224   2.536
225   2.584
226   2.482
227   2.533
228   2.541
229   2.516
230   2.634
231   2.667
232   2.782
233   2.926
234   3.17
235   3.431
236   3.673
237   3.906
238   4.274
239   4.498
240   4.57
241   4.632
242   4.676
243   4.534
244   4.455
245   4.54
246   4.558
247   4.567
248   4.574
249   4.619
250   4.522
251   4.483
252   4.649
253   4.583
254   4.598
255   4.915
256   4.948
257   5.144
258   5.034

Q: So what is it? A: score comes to 0.66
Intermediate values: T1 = 4.57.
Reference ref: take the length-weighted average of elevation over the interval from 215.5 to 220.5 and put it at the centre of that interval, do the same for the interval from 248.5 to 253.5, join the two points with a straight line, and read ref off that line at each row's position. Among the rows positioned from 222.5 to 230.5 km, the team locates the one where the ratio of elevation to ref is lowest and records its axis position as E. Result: 229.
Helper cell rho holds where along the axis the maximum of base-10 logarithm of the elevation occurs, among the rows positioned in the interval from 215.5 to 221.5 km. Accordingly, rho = 219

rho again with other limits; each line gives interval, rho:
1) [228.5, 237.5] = 237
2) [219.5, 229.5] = 221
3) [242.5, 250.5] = 249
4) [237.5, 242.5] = 242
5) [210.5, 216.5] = 216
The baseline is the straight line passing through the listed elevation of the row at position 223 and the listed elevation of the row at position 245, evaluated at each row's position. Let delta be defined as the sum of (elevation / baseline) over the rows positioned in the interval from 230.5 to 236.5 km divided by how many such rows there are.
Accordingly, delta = 0.87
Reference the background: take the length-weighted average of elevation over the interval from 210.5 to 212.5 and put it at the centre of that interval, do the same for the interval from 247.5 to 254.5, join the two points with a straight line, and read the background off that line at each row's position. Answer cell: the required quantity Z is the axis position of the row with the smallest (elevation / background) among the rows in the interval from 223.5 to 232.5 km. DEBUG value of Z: 229 km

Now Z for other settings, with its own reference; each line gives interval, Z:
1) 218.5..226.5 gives 226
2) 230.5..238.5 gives 231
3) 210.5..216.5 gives 212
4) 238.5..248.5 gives 248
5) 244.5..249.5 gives 249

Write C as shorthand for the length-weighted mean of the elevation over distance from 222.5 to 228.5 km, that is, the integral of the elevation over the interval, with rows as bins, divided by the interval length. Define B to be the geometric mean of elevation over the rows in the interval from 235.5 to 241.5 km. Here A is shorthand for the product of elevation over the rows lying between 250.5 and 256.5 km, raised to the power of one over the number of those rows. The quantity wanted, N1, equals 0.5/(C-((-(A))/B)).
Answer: 0.136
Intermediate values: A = 4.7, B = 4.2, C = 2.6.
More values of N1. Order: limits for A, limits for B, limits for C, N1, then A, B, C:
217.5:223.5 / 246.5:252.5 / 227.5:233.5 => 0.150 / 3.0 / 4.6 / 2.7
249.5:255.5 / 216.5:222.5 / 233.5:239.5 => 0.093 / 4.6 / 3.0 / 3.8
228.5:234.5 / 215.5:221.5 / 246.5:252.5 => 0.091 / 2.8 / 3.0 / 4.6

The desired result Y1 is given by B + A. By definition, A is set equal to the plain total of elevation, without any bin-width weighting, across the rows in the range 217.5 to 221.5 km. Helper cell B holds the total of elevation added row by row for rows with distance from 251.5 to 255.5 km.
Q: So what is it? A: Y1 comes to 30.9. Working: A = 12.2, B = 19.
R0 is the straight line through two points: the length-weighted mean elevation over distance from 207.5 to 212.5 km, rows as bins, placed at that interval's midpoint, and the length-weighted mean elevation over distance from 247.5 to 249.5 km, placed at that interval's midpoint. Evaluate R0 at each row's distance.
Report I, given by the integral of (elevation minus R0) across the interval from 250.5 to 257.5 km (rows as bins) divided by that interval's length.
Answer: -0.1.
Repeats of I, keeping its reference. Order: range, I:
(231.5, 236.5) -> -0.6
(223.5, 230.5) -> -0.9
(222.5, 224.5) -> -0.6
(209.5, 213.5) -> -0.1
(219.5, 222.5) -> -0.1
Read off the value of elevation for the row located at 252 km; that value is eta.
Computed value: 4.649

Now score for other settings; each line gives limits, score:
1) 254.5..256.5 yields 0.69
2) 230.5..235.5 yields 0.48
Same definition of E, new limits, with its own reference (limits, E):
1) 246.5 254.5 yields 254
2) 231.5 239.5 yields 232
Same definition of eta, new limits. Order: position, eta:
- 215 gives 2.759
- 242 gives 4.676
